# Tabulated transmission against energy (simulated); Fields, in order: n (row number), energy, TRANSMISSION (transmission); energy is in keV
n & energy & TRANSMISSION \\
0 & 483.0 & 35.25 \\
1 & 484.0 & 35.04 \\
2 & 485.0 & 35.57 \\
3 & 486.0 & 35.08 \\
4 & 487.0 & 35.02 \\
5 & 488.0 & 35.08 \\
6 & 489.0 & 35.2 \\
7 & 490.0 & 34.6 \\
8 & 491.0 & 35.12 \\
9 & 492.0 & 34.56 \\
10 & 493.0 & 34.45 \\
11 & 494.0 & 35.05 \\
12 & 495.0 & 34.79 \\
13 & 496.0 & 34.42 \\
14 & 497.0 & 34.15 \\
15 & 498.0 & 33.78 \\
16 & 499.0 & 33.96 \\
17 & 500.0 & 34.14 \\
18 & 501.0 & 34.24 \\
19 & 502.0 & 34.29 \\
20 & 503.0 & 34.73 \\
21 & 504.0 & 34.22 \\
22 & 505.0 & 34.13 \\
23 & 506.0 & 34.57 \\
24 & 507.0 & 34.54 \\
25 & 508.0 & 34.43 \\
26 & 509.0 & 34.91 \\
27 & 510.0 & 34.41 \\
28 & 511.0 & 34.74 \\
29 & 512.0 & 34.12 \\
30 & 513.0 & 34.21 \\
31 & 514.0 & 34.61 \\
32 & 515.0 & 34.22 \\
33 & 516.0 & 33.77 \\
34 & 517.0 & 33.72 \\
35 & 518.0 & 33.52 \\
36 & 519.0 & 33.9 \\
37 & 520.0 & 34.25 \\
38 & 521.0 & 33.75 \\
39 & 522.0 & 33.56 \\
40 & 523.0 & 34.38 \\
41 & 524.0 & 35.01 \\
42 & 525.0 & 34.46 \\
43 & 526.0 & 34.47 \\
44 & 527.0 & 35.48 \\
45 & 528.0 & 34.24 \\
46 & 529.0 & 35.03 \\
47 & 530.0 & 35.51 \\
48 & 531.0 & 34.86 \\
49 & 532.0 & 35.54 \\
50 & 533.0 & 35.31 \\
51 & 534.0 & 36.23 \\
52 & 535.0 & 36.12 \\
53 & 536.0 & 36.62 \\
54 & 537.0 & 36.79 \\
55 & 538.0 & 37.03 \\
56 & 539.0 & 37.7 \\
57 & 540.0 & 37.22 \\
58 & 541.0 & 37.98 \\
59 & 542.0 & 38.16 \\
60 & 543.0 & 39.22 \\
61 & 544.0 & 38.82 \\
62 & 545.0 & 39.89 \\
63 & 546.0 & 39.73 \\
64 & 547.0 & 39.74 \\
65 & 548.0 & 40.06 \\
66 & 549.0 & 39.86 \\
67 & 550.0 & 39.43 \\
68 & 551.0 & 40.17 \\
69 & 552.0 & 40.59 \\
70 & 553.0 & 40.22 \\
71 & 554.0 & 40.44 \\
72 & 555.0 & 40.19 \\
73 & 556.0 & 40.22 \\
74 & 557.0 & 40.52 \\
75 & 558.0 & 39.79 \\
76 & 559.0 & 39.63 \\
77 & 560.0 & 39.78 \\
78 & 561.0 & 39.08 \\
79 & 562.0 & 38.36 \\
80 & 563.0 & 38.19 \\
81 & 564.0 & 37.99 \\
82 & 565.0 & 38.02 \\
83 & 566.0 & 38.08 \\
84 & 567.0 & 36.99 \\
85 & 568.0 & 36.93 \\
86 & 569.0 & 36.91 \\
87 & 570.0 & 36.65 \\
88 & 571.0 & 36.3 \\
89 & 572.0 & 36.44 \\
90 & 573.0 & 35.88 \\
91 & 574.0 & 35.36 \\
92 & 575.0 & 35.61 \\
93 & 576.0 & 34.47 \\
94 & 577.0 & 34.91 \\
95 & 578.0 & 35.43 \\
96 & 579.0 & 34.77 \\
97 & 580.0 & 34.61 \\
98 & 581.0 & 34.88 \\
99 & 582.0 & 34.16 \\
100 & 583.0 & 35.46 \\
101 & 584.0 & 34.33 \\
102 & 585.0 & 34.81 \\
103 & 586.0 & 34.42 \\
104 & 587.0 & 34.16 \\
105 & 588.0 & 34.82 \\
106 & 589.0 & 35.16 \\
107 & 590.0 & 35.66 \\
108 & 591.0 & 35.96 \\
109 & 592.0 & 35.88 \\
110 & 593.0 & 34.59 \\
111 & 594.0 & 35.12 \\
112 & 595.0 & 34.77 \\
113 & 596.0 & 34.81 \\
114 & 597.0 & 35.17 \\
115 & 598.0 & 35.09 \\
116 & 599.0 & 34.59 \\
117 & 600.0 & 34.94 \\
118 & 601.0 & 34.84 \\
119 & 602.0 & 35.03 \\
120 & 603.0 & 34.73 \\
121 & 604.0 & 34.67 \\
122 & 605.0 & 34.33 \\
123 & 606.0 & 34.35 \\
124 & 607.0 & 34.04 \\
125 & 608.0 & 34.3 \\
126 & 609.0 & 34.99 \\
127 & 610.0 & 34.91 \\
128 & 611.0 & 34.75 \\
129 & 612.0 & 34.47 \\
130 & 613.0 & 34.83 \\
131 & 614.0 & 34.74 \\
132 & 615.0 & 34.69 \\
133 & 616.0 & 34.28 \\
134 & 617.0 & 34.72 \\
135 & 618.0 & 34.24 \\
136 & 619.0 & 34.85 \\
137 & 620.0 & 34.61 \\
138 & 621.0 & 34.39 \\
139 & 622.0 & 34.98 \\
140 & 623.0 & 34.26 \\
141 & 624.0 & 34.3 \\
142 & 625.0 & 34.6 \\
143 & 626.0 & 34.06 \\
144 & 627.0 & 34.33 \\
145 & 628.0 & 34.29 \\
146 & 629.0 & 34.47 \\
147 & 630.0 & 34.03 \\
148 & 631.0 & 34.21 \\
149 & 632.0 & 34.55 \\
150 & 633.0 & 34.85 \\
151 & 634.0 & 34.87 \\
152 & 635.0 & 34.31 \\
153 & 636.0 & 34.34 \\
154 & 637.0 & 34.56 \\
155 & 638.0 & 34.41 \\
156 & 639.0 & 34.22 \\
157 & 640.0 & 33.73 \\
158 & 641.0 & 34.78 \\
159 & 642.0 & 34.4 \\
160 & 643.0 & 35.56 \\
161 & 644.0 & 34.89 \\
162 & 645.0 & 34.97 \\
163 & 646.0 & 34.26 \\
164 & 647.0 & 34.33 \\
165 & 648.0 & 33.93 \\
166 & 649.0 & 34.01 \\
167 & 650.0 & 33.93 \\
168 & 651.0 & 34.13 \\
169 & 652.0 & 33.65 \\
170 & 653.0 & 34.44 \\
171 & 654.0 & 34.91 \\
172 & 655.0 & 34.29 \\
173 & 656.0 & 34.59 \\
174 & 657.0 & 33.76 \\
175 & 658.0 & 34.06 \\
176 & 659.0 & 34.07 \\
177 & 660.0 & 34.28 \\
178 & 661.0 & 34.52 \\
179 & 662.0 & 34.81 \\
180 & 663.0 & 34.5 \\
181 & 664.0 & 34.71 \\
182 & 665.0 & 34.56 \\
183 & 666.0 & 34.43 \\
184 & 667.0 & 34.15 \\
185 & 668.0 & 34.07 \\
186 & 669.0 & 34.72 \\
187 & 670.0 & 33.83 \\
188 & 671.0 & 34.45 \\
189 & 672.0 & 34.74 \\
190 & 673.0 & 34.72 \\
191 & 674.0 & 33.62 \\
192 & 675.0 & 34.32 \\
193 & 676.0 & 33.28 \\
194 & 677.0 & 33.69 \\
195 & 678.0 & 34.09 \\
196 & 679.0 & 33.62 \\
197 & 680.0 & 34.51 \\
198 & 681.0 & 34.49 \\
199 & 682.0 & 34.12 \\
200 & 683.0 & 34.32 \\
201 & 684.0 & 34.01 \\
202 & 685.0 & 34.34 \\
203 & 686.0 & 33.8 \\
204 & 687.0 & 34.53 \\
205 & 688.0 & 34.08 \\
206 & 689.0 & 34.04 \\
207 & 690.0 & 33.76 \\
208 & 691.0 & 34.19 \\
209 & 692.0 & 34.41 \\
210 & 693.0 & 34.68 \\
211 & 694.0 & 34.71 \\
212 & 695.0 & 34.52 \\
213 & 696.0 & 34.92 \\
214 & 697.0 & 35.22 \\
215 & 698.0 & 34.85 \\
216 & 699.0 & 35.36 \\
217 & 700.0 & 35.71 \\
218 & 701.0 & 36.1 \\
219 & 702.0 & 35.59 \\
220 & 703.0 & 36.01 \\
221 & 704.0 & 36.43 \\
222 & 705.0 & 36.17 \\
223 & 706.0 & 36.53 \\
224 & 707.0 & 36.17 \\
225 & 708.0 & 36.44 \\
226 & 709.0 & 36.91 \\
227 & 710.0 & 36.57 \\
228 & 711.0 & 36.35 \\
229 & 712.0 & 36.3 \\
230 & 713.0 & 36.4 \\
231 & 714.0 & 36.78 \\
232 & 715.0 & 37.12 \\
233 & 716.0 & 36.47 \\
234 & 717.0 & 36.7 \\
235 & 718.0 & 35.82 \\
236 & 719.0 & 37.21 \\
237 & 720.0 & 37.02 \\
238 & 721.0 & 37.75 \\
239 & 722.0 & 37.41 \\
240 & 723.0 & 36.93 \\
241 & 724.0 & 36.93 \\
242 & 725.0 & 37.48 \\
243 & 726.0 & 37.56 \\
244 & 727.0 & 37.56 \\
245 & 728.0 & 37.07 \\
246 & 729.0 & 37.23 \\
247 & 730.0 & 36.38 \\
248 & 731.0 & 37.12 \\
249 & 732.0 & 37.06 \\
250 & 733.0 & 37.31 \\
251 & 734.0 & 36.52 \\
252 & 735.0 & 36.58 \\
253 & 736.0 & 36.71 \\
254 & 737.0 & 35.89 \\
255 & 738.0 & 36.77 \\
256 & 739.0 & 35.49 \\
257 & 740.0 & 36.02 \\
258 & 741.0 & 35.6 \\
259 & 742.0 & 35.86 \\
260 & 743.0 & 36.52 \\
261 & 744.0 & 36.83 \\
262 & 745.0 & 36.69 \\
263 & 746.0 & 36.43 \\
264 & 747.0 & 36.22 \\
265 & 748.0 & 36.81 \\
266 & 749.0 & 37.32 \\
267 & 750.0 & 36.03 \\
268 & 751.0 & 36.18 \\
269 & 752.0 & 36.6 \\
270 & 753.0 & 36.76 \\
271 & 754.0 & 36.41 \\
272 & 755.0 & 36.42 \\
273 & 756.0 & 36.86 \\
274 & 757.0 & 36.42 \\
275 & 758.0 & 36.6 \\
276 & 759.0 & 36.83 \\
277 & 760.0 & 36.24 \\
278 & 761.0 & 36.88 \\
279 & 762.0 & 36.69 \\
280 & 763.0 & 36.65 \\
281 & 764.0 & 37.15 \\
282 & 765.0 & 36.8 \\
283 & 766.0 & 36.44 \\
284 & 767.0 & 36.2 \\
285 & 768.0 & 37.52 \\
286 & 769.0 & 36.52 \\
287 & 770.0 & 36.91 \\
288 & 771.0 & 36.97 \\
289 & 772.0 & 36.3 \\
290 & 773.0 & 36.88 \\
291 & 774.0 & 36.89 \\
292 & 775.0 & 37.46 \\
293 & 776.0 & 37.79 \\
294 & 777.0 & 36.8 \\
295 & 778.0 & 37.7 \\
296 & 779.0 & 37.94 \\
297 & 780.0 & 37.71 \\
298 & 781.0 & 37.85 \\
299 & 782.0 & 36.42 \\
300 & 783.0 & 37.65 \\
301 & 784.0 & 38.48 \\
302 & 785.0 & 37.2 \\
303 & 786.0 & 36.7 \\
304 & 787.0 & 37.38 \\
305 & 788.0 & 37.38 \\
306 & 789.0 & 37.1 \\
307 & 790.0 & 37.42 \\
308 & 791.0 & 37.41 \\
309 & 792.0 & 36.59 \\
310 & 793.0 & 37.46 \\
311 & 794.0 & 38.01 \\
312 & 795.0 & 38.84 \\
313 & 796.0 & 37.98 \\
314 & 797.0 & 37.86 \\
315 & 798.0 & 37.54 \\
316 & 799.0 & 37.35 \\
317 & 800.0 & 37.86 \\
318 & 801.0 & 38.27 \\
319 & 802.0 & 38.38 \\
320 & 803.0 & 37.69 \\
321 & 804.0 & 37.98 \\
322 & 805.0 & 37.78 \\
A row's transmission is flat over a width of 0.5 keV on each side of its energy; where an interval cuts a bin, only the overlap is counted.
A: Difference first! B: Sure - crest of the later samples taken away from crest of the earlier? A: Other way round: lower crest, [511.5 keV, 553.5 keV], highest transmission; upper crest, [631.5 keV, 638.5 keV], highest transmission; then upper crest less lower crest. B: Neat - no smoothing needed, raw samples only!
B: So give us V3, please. -5.7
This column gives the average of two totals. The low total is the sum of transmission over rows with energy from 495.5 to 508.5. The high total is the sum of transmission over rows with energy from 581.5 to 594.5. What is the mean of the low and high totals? 450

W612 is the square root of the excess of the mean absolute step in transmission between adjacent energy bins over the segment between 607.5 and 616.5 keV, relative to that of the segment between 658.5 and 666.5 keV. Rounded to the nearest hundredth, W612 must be 0.21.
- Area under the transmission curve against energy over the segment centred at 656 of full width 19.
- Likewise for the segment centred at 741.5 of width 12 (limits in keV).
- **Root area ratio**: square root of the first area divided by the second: 1.22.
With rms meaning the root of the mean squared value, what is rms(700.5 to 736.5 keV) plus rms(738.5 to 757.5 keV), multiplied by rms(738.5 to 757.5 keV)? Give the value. 2662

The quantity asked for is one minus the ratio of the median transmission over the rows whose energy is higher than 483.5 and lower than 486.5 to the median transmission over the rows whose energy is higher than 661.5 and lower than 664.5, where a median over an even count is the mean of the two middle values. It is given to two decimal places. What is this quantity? -0.01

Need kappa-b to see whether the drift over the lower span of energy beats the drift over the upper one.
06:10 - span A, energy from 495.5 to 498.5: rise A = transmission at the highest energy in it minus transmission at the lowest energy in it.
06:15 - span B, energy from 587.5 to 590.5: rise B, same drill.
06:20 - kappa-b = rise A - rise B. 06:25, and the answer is -1.5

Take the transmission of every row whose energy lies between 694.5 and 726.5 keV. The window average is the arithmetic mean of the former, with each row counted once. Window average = 36.4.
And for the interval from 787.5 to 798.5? 37.6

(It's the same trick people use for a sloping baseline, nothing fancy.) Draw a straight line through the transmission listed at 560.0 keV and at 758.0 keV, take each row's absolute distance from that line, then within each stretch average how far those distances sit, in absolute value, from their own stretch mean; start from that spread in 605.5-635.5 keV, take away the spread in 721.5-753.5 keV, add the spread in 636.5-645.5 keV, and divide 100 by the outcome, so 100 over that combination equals 259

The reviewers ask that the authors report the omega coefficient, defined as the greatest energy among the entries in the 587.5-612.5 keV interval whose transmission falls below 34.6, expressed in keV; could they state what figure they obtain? 612.0 keV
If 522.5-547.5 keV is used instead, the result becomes 528.0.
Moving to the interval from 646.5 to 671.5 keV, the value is 671.0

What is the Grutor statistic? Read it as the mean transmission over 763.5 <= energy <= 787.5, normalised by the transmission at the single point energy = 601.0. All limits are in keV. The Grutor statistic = 1.07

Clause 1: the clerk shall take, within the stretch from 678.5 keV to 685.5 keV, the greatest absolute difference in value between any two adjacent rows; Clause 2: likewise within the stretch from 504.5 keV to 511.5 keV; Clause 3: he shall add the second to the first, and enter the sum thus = 1.4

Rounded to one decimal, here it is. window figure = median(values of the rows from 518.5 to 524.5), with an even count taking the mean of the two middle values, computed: 34.1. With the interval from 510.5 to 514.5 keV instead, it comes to 34.4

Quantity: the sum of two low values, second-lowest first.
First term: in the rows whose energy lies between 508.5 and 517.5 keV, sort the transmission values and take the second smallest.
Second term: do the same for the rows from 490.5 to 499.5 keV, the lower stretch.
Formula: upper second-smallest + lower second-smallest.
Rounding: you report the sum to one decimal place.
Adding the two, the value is 67.7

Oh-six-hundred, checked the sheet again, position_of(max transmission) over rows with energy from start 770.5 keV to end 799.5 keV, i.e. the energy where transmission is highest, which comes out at 795.0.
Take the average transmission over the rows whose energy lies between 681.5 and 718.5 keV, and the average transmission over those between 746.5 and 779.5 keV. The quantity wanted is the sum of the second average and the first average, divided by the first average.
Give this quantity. 2.039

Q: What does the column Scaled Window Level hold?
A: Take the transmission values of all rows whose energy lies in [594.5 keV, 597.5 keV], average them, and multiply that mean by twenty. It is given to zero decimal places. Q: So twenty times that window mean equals 698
